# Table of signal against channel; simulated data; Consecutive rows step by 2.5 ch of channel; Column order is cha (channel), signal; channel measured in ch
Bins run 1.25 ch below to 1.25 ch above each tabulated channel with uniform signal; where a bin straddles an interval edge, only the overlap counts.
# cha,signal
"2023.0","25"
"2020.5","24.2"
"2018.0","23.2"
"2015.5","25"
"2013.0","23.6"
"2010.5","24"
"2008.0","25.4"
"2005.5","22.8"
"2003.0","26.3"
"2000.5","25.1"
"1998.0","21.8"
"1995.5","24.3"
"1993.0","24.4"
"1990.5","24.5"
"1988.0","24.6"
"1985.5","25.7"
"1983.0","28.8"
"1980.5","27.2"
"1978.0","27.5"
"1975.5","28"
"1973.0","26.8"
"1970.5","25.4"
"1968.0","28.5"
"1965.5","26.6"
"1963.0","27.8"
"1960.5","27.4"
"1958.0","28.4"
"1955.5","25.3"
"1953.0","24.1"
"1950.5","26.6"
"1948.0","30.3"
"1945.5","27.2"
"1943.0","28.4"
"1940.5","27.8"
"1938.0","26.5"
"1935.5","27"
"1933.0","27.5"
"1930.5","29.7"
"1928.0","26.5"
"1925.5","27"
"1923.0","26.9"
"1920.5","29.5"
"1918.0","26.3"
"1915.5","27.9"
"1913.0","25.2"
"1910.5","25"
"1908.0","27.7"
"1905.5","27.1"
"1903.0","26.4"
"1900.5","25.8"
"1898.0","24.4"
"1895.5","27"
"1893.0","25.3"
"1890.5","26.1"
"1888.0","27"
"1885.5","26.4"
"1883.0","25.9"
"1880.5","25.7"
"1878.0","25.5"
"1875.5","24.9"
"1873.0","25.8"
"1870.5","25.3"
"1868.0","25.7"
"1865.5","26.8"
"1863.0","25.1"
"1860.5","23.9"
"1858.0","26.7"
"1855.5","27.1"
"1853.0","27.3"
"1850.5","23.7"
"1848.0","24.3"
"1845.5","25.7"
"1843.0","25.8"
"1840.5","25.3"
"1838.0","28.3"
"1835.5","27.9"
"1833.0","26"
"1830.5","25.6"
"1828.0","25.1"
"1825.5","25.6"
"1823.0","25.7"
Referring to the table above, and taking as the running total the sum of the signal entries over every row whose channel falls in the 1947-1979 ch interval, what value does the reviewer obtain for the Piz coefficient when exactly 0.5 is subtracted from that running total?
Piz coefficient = 352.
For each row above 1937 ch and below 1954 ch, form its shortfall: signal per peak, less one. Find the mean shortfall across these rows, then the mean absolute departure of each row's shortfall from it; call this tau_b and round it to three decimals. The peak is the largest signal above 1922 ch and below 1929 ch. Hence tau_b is 0.050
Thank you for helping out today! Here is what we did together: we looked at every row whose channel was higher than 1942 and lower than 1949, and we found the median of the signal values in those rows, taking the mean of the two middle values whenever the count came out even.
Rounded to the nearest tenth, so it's 28.4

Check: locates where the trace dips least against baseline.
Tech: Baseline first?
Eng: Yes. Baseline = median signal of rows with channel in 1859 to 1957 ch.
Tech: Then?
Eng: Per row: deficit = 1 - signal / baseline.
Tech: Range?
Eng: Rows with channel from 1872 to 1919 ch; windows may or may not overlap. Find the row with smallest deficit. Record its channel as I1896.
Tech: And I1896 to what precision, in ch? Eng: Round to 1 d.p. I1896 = 1915.5 ch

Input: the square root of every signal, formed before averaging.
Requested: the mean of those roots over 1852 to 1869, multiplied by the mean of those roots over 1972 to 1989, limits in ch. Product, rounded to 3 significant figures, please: 26.5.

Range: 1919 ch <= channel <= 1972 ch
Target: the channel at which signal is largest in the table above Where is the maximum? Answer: 1948.0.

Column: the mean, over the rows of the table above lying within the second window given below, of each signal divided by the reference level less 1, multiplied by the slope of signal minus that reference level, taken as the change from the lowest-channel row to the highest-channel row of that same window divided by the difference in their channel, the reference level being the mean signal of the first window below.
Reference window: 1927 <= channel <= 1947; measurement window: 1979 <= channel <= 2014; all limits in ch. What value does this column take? 0.011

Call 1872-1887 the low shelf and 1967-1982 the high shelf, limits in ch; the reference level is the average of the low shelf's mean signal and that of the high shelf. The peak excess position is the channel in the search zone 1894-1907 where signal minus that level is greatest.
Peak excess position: 1905.5 ch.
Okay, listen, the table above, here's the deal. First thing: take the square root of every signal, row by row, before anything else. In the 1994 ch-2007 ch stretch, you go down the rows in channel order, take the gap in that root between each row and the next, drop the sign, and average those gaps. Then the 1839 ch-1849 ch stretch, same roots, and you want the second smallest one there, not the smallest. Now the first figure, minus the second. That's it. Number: -4.76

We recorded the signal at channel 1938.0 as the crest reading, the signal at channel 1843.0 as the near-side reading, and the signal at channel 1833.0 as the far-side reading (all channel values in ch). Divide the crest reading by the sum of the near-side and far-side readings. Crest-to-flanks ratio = 0.51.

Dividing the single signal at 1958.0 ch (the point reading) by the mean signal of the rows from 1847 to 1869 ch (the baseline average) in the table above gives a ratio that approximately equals 1.11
